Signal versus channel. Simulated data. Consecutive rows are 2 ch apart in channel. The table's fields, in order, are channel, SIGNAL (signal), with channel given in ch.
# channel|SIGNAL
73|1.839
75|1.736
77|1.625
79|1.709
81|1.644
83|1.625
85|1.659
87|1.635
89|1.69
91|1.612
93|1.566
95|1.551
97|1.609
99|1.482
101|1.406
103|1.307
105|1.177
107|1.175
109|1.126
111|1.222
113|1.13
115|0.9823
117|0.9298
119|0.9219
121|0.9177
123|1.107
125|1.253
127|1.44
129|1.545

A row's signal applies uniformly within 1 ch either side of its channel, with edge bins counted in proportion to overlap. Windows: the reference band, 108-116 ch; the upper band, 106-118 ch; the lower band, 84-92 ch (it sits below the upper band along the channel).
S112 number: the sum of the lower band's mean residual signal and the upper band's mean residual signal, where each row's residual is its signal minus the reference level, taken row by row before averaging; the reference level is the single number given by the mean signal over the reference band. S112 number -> 0.51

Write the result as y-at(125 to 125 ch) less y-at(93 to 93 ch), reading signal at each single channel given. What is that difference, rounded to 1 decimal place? -0.3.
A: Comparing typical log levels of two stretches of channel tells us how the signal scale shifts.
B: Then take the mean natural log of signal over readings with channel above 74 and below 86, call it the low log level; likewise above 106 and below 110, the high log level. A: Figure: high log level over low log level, 0.274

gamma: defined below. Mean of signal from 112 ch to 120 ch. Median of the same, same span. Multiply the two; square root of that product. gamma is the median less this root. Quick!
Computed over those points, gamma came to -0.017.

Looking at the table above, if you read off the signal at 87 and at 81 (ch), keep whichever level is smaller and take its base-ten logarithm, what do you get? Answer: 0.21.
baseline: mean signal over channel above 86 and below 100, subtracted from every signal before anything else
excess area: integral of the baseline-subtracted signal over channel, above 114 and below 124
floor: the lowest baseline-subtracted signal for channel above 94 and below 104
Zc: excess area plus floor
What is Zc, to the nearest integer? -6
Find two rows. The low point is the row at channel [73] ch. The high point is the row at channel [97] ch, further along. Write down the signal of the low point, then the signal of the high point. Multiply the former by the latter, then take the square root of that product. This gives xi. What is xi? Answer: 1.72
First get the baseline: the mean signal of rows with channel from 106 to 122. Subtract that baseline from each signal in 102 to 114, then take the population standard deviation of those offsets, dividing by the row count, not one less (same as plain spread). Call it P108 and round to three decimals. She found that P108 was 0.062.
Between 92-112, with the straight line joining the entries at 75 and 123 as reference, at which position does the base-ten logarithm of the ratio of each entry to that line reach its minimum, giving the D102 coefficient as 109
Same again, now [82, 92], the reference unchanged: 83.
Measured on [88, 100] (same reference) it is 99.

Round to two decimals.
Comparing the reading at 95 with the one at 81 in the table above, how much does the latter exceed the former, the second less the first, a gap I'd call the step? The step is 0.09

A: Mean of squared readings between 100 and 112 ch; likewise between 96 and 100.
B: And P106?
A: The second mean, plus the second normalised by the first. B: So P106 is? 4.0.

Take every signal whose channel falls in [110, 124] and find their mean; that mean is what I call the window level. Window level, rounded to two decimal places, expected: 1.03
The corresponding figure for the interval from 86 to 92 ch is 1.65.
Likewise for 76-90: 1.66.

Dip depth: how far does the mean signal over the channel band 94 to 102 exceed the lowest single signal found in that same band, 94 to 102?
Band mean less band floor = 0.11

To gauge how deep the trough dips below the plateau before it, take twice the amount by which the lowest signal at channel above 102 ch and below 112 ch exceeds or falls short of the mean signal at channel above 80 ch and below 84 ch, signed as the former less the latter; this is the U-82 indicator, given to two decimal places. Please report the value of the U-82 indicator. -1.02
